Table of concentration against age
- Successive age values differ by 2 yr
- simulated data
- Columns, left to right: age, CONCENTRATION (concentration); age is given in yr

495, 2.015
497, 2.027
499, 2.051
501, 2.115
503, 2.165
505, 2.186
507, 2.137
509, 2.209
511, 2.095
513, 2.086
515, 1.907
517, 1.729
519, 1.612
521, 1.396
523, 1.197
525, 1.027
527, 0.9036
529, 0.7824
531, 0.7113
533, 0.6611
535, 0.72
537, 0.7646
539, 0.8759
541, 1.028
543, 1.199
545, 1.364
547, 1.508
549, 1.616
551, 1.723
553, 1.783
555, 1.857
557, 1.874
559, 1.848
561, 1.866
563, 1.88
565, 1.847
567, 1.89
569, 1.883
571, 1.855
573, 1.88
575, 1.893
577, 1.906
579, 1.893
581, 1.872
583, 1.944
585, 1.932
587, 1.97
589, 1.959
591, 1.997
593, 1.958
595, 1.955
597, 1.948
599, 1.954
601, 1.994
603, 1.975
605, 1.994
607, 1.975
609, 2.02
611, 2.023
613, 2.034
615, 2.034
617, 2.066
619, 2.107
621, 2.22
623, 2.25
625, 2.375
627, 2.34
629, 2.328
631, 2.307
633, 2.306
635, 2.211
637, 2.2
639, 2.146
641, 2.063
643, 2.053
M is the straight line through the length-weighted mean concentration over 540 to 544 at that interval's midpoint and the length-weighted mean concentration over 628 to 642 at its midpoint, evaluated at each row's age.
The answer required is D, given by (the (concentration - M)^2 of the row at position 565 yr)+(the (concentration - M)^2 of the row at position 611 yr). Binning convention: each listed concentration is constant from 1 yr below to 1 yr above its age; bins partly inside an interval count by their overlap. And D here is 0.22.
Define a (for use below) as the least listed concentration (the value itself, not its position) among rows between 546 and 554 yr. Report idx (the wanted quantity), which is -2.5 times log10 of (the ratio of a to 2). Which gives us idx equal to 0.31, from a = 1.508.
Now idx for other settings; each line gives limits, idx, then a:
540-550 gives 0.72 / 1.028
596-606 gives 0.03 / 1.948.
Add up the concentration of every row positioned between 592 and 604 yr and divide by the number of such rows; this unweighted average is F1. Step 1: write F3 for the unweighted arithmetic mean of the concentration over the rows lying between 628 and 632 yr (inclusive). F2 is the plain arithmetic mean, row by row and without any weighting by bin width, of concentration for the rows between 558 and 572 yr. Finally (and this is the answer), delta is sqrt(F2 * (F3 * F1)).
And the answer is 2.9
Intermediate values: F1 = 1.96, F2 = 1.87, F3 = 2.32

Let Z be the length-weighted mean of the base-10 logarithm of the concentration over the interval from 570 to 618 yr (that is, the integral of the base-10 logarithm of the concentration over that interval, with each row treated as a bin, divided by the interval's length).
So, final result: 0.29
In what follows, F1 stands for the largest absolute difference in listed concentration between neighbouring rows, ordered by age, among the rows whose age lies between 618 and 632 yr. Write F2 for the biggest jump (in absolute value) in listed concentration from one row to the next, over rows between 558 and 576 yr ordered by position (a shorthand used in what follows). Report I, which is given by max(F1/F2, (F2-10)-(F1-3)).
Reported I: 2.9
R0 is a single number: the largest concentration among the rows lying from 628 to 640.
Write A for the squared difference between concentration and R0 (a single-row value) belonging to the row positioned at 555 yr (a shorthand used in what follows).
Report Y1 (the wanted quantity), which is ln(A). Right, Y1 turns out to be -1.5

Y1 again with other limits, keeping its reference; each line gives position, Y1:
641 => -2.7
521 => -0.1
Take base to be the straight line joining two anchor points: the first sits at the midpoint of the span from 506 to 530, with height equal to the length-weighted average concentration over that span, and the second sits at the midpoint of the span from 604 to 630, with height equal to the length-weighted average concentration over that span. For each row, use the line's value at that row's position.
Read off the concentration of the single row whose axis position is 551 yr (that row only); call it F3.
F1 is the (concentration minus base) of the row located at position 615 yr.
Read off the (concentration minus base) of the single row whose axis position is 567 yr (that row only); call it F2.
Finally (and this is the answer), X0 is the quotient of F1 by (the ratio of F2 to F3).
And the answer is -5.3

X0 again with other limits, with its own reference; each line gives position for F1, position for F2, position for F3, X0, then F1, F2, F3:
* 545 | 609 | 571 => 9.7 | -0.37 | -0.07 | 1.855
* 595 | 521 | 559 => 0.5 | -0.06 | -0.21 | 1.848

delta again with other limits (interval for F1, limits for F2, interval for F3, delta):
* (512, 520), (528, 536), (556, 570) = 1.6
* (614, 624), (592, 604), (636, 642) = 3.0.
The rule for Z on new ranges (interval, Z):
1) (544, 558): 0.22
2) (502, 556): 0.13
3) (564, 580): 0.27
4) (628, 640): 0.35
